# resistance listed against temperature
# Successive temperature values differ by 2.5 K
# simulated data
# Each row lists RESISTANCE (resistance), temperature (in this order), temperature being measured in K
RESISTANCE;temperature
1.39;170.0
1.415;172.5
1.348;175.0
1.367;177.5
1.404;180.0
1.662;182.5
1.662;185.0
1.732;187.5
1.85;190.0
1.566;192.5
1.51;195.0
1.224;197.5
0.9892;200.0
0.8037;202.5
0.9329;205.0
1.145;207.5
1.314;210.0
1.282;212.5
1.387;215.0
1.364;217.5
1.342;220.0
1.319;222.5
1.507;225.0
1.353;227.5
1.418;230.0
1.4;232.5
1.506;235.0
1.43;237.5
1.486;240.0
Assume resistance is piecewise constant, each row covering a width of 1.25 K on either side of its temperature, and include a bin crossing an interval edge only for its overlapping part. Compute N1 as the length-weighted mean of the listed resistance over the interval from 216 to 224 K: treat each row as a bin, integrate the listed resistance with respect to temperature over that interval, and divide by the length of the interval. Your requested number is 1.35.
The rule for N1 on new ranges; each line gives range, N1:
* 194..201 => 1.24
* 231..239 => 1.45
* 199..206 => 0.90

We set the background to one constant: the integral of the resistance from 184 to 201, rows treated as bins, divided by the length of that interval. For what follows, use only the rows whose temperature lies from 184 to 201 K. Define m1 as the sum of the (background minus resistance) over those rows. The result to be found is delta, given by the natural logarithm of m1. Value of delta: -3.3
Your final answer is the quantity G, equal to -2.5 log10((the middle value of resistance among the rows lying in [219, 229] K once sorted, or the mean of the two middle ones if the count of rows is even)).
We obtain -0.32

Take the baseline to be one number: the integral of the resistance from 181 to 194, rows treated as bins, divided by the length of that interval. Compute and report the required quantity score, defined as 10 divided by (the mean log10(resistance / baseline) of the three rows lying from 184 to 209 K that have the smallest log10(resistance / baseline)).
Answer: -37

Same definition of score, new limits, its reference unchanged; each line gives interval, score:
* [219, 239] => -100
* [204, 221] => -55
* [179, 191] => -328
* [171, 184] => -112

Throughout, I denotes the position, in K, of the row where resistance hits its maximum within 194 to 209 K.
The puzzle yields 195.0 K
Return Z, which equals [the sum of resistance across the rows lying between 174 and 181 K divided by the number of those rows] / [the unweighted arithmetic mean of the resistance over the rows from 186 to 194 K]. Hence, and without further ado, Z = 0.80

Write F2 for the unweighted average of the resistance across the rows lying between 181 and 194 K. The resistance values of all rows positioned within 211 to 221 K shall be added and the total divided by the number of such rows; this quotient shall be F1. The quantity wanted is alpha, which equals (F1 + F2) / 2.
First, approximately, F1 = 1.34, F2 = 1.7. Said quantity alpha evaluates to 1.52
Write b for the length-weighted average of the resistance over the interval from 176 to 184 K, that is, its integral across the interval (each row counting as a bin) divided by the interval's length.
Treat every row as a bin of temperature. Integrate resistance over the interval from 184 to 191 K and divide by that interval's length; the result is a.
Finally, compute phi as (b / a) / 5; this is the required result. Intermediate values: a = 1.7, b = 1.48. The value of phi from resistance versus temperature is 0.17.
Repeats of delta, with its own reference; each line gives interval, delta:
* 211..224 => -0.2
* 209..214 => -0.9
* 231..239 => -1.6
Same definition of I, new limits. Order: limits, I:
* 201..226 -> 225.0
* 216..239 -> 225.0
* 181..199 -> 190.0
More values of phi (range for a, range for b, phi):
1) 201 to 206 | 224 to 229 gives 0.33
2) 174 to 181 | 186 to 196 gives 0.24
